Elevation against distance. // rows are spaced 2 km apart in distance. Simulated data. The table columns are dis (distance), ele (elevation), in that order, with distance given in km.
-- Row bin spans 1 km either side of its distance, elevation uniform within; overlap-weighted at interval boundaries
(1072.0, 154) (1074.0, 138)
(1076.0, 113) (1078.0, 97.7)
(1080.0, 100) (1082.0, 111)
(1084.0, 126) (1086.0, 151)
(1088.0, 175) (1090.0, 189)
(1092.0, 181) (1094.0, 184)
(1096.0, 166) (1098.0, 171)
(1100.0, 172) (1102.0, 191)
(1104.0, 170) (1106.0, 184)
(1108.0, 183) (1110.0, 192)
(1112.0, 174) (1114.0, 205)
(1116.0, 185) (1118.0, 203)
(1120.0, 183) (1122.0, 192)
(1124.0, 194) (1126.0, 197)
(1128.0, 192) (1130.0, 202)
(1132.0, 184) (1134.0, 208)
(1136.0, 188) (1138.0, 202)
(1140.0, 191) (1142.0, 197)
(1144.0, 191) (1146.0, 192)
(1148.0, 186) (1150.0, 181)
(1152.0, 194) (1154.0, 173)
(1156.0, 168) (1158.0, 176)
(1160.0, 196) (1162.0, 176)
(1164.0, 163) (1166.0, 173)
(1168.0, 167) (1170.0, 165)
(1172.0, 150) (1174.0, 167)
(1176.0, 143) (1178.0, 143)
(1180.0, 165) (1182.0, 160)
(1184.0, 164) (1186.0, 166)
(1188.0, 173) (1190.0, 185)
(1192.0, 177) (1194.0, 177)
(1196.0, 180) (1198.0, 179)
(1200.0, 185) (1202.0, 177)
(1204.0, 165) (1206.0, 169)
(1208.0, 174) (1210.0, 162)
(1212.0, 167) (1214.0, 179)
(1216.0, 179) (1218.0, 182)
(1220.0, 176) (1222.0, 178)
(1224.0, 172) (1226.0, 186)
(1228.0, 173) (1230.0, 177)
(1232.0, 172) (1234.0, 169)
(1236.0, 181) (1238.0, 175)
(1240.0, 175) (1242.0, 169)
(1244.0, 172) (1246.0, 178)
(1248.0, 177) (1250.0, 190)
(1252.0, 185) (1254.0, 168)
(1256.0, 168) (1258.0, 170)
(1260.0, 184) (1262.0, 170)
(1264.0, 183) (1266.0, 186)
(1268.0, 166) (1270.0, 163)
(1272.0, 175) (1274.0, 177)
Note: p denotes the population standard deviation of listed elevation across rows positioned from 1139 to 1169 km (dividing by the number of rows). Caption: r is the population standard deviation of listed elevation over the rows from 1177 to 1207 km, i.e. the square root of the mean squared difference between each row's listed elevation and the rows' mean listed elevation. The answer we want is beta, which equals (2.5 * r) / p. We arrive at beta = 2.4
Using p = 11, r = 10.7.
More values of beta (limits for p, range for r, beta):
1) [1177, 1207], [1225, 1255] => 1.5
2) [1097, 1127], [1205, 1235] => 1.4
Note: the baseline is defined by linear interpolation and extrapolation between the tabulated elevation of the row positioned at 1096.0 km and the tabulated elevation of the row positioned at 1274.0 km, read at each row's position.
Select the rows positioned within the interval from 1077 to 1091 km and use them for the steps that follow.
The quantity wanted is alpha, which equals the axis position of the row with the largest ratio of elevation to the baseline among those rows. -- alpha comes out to 1090.0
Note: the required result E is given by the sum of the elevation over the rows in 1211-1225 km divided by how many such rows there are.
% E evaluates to 176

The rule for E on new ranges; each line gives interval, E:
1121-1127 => 194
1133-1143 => 197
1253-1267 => 176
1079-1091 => 142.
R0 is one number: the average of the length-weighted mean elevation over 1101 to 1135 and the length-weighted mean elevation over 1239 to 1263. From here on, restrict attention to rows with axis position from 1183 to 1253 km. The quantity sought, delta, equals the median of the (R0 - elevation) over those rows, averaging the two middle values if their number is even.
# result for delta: 6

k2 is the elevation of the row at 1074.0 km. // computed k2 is 138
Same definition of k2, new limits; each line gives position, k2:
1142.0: 197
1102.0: 191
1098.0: 171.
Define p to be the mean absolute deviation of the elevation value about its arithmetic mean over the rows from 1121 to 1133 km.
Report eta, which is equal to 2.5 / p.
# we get 0.6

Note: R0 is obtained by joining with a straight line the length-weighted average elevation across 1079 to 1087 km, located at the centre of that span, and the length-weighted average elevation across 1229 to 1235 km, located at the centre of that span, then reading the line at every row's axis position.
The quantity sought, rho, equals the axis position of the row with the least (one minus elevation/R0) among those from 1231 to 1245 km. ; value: 1236.0 km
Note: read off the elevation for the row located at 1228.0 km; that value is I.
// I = 173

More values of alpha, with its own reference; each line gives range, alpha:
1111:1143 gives 1134.0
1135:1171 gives 1138.0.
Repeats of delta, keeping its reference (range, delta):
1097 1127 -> -2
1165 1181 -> 18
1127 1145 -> -9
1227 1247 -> 9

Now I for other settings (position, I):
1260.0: 184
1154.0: 173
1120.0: 183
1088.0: 175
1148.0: 186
